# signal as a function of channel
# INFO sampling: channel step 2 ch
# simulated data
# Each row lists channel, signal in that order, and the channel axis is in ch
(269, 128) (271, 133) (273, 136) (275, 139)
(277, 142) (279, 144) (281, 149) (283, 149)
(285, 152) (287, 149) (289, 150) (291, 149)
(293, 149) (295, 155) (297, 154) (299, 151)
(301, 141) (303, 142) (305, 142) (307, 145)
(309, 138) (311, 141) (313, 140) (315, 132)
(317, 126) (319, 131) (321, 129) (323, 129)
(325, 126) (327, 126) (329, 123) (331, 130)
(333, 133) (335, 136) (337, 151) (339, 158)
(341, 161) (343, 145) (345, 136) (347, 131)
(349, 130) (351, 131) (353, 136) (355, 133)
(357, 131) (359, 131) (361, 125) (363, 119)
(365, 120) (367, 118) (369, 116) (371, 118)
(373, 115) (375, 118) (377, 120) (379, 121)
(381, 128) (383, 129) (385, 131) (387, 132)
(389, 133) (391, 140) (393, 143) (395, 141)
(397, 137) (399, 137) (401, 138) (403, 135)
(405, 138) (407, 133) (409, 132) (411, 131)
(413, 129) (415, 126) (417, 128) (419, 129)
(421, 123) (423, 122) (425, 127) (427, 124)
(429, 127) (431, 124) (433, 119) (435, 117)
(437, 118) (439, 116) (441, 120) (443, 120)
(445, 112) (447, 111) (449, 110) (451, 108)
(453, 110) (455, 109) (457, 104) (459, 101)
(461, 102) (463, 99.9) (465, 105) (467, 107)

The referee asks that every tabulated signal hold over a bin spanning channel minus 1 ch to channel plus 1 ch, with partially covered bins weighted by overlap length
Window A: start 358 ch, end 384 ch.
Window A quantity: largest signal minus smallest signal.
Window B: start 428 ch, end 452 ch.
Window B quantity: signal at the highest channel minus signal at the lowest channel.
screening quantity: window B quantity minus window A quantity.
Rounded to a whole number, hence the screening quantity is -35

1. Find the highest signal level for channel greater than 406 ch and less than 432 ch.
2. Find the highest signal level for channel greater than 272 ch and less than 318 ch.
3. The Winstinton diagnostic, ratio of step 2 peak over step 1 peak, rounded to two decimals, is 1.17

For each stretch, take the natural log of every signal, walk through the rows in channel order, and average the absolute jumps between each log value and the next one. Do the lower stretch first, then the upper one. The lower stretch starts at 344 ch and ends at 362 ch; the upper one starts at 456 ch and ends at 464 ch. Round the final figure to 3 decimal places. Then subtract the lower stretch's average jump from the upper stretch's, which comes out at -0.002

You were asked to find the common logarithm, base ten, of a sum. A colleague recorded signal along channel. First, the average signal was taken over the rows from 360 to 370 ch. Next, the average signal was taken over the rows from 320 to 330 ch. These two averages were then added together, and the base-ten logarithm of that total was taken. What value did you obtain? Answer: 2.39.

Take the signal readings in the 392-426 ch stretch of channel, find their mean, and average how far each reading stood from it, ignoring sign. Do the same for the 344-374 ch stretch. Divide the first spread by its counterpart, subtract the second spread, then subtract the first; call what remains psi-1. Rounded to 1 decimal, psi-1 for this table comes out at -11.2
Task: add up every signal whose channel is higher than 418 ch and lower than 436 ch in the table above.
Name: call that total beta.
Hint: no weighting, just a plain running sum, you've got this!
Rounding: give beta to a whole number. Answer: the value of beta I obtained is 1112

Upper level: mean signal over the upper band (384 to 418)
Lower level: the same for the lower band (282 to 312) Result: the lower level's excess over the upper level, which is 13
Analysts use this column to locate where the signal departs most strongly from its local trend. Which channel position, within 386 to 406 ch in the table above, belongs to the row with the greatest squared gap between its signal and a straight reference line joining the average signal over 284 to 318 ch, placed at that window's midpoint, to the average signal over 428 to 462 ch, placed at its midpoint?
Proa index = 393 ch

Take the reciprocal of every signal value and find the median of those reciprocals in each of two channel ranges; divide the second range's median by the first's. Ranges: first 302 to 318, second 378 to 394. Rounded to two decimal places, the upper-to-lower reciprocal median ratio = 1.07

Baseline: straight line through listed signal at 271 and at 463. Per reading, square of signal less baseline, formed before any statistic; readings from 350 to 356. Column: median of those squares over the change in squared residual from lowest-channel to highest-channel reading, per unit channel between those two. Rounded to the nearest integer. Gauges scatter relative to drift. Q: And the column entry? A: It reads 12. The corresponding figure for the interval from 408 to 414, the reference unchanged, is -20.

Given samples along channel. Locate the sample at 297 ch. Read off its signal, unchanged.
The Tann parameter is 154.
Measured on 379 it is 121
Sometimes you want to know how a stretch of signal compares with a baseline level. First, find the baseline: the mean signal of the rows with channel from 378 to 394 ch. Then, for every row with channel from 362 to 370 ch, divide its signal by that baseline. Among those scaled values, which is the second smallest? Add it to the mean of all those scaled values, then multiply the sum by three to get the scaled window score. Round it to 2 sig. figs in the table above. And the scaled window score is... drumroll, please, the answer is 5.4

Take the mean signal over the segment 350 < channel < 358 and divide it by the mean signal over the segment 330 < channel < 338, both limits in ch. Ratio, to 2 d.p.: 0.97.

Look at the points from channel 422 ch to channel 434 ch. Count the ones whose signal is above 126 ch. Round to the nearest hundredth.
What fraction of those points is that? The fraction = 0.33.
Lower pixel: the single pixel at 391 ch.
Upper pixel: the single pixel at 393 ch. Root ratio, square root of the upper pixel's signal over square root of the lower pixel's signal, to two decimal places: 1.01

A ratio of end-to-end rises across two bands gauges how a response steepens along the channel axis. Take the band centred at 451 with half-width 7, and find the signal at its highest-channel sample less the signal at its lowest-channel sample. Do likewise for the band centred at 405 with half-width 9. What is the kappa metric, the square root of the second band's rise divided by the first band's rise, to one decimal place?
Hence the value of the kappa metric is 1.0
